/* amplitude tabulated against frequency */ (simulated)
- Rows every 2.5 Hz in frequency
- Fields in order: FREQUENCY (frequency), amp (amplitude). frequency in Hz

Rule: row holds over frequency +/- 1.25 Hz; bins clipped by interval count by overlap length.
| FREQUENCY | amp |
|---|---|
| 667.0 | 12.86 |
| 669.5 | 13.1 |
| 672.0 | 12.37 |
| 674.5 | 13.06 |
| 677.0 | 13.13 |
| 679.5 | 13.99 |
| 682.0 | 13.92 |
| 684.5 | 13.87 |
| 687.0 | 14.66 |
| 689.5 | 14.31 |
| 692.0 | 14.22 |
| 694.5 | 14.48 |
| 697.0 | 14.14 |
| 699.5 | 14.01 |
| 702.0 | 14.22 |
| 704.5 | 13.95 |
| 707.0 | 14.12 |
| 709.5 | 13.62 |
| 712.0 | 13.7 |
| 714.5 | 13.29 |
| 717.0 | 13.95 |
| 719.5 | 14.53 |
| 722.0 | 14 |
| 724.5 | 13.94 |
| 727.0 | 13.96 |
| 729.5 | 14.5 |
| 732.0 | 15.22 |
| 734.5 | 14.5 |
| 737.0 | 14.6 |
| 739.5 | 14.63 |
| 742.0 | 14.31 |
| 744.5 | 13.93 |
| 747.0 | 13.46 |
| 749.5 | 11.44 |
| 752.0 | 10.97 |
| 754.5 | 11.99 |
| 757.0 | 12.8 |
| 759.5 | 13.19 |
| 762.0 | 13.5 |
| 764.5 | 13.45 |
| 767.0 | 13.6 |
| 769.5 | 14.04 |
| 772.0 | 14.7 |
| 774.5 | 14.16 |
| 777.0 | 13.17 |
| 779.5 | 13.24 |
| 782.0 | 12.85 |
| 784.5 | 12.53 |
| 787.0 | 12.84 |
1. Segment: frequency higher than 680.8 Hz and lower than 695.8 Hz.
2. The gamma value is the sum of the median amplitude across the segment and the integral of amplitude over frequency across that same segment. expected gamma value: 228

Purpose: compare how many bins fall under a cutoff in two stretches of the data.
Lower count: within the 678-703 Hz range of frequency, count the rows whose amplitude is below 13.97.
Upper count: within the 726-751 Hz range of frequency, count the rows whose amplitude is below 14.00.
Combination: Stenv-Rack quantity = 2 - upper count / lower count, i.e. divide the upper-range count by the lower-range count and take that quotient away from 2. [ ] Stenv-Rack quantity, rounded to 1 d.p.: 0.0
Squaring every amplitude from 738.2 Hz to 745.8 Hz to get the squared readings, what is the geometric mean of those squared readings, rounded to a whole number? 204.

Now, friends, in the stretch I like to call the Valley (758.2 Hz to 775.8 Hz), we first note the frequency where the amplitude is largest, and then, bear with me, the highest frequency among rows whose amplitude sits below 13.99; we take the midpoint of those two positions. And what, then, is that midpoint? 769.5 Hz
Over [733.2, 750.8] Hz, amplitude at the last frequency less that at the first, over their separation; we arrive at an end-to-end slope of -0.20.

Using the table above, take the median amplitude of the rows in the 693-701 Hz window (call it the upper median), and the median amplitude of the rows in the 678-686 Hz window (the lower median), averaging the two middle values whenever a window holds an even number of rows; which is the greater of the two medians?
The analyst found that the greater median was 14.1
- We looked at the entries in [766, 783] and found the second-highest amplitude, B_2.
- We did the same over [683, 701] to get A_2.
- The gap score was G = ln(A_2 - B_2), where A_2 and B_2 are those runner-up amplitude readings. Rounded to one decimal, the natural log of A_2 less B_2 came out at -1.1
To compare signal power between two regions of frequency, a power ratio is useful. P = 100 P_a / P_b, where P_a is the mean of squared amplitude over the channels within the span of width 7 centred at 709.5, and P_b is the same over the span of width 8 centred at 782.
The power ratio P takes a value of 115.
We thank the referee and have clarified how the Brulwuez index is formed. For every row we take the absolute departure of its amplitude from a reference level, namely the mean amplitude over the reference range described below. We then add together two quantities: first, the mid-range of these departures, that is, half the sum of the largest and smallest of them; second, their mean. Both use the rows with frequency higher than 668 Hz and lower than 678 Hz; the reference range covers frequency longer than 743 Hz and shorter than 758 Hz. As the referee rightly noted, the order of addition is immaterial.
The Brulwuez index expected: 0.9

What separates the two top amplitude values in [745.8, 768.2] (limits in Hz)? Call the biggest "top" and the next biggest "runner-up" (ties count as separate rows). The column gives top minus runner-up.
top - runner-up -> 0.10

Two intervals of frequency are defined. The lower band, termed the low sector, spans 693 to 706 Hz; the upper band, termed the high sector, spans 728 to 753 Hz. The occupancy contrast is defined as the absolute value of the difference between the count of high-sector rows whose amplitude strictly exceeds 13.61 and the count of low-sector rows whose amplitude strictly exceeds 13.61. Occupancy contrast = 2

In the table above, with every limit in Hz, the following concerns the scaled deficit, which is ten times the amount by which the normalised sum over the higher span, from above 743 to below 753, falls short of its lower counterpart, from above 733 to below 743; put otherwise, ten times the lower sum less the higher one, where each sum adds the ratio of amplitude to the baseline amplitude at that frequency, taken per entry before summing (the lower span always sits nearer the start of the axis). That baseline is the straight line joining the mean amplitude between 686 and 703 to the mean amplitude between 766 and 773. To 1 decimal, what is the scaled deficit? 5.8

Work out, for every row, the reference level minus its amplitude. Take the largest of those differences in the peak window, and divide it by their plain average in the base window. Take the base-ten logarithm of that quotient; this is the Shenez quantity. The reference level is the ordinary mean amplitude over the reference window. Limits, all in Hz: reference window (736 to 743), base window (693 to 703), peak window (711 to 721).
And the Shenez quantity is 0.6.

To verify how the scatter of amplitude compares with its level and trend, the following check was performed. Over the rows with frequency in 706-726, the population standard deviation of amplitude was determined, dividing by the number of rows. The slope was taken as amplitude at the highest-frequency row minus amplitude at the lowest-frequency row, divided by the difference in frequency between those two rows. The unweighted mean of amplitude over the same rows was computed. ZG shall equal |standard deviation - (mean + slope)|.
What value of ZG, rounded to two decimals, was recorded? 13.54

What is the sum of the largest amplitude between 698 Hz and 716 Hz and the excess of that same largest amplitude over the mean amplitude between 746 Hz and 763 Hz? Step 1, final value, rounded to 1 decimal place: 16.0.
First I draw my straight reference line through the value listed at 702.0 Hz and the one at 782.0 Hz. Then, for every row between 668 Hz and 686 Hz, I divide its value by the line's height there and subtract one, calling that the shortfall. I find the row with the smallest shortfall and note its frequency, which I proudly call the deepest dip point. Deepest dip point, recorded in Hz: 672.0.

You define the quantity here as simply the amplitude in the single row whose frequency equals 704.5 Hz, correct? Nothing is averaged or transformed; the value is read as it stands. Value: 13.95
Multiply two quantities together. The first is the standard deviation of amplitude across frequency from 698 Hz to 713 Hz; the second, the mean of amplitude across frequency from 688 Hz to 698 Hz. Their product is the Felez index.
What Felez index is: 3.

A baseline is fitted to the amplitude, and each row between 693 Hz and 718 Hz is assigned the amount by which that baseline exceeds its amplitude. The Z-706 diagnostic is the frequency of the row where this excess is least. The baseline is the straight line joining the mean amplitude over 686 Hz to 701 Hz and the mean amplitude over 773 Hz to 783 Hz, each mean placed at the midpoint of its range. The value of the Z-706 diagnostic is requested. 694.5 Hz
